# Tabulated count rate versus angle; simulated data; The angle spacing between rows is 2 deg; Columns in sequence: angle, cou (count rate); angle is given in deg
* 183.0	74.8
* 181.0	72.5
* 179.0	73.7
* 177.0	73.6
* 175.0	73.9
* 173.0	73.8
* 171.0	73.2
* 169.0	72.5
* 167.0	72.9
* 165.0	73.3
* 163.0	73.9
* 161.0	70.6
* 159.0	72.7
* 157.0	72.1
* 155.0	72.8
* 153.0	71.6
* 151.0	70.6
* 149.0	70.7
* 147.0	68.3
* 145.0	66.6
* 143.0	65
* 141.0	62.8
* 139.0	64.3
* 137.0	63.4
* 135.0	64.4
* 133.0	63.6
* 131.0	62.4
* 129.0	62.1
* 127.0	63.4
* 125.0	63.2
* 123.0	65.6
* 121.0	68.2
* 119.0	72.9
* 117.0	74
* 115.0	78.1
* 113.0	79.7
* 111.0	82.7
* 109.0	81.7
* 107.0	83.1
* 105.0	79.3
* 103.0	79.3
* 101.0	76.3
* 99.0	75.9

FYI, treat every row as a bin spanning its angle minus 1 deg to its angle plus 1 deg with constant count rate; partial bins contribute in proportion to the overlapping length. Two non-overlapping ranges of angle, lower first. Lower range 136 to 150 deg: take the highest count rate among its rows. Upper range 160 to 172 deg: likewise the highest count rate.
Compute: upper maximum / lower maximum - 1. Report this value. 0.05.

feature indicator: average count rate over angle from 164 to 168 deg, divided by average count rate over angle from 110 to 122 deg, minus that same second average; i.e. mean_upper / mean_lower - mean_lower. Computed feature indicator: -75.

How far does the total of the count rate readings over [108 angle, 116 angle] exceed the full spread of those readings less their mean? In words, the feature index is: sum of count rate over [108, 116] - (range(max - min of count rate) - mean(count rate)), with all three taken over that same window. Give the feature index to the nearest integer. 398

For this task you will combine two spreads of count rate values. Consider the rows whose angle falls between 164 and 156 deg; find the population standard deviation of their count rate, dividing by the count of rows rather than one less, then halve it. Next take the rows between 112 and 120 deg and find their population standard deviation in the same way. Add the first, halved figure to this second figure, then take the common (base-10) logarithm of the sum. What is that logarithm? 0.53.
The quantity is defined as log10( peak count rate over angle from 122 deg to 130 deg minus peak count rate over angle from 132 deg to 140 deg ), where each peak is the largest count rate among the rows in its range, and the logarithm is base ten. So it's 0.08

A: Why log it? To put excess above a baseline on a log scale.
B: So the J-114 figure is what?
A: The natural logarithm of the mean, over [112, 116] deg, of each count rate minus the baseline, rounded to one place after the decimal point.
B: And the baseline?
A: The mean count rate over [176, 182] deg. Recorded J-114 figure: 1.7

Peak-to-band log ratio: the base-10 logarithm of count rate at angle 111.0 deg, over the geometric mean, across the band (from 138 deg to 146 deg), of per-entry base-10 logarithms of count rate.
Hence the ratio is 1.06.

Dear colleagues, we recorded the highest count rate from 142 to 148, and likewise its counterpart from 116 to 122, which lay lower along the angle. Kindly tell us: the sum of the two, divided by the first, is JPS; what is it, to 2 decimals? 2.08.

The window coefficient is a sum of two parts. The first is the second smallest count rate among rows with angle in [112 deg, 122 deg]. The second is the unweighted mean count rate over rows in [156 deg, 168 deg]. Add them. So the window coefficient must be 145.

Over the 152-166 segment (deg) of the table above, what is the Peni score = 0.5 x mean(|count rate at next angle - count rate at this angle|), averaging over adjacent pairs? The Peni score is 0.71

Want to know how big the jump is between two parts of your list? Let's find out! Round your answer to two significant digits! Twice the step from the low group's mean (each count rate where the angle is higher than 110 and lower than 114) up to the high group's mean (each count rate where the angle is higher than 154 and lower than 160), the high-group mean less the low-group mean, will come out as -17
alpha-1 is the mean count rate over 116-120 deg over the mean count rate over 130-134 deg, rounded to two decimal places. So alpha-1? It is 1.17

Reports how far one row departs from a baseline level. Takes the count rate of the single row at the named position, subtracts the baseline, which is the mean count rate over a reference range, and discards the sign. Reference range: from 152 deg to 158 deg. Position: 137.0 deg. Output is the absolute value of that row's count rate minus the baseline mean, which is 8.8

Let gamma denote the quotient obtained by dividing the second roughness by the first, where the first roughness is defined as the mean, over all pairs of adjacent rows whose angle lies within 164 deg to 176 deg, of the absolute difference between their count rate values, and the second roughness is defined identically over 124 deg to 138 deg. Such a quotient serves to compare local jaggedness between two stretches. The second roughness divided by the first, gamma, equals 1.8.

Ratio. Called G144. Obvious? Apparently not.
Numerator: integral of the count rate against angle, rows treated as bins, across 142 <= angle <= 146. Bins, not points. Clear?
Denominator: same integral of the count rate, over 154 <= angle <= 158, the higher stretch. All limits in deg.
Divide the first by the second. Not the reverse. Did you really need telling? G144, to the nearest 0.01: 0.91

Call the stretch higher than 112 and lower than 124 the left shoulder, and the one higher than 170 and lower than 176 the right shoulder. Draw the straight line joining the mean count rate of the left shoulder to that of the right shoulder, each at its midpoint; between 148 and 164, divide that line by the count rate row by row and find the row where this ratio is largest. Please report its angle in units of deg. 161.0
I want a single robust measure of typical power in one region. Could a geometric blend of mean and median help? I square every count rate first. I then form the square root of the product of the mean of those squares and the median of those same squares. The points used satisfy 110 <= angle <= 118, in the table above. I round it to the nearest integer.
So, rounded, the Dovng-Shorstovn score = 6209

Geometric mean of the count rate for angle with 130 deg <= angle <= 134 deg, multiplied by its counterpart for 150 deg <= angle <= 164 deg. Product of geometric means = 4538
